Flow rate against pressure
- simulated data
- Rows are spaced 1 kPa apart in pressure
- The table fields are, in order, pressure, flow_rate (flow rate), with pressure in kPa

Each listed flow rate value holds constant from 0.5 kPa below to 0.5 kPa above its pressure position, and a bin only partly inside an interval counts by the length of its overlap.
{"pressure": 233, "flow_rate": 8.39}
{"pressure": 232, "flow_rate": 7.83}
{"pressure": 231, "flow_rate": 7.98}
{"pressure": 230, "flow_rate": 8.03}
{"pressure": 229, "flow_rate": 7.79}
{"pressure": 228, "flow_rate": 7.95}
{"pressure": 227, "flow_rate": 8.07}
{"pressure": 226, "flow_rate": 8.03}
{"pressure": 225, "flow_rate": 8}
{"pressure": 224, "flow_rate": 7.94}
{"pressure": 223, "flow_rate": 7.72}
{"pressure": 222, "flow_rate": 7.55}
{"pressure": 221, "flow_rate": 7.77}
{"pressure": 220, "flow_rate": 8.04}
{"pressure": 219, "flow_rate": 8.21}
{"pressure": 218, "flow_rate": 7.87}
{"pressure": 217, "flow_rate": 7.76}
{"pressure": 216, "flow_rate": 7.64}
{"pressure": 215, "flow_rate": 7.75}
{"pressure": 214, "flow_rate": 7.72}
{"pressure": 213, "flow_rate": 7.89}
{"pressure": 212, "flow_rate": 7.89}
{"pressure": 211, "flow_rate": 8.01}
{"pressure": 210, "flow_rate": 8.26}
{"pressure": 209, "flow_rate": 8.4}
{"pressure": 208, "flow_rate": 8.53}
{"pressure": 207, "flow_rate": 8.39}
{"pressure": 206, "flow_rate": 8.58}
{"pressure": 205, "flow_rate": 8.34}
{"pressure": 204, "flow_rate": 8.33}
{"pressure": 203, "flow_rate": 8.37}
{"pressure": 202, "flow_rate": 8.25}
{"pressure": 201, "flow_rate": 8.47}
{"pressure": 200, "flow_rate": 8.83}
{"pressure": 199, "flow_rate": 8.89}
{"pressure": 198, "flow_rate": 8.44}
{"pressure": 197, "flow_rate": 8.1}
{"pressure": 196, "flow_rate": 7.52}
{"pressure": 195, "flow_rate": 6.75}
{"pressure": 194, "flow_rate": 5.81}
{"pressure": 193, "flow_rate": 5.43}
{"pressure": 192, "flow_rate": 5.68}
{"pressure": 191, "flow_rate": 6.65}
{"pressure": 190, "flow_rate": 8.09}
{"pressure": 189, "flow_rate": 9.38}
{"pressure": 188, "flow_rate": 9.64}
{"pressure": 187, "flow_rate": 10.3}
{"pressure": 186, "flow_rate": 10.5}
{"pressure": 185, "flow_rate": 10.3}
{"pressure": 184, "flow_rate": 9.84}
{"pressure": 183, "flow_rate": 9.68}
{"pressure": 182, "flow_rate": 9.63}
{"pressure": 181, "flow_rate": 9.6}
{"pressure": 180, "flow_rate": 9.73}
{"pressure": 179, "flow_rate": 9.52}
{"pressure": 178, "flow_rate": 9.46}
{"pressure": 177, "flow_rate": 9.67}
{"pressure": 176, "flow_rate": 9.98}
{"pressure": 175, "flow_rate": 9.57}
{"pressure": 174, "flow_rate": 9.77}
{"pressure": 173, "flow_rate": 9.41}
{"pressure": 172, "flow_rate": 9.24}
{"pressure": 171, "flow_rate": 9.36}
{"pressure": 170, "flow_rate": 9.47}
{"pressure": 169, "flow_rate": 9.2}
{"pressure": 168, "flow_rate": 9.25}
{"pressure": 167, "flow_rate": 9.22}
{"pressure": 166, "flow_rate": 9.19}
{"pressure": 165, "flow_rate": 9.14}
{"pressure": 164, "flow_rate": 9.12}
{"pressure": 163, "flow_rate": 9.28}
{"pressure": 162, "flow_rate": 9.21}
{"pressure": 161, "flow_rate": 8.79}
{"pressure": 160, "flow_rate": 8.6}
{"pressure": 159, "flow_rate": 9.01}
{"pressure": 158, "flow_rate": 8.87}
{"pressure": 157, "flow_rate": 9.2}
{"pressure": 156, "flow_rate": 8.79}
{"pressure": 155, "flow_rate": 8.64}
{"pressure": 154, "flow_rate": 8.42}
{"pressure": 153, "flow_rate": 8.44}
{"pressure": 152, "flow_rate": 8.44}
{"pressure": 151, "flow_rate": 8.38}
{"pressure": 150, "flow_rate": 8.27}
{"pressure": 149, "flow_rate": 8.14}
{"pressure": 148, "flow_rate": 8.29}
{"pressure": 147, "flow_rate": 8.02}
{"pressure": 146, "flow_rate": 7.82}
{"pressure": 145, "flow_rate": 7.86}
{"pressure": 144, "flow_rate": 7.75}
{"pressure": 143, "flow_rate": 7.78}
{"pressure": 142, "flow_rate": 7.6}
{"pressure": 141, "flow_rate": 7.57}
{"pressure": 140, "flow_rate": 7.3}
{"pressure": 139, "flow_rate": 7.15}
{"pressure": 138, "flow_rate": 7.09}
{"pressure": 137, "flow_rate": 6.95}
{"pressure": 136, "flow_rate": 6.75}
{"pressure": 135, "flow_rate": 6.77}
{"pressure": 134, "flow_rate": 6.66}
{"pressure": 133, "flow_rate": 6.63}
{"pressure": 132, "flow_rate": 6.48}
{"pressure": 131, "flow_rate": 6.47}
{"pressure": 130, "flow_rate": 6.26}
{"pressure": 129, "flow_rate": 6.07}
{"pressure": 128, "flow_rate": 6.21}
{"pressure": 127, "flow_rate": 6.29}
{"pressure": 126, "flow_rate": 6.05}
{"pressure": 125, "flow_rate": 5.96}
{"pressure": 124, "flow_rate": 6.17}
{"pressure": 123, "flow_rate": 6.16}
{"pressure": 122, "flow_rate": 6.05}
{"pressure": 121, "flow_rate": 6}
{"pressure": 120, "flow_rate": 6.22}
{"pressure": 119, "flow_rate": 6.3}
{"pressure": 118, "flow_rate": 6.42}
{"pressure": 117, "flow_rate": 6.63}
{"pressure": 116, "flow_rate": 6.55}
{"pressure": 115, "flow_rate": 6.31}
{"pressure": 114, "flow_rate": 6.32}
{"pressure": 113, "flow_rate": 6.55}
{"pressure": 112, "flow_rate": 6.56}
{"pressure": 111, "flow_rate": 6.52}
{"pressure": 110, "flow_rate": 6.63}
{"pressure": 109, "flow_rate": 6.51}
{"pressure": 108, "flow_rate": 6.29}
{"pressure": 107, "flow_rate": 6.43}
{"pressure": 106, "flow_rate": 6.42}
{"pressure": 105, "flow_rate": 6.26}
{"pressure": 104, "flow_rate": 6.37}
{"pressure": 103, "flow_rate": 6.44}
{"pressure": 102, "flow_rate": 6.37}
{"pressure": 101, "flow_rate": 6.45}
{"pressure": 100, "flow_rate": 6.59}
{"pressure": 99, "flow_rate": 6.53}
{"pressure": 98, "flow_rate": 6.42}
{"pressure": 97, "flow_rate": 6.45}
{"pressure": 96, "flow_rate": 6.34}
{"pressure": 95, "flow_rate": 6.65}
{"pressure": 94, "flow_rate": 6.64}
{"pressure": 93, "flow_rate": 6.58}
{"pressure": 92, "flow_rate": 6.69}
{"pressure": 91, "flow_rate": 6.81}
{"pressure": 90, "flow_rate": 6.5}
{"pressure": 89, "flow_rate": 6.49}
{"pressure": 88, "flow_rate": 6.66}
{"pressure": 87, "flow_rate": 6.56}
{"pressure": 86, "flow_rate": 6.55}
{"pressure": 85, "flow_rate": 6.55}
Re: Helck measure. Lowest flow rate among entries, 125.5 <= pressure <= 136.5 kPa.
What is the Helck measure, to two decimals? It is 6.05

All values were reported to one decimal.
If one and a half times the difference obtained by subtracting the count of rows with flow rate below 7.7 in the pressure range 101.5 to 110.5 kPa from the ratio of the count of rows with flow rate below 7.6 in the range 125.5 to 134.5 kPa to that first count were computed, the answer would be -12.0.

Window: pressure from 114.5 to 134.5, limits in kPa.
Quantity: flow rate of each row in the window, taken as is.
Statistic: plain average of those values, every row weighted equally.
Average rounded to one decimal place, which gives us 6.3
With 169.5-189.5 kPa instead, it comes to 9.7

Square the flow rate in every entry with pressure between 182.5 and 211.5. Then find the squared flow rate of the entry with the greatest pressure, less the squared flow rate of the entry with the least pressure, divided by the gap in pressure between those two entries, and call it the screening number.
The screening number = -1.1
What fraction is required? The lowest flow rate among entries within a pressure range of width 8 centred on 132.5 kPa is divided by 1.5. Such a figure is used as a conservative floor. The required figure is 4.05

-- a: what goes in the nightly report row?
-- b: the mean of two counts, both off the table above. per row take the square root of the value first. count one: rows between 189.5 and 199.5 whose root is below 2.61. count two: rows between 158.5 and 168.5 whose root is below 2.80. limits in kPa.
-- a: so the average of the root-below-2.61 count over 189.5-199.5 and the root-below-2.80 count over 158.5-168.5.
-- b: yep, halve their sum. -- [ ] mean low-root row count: 2.5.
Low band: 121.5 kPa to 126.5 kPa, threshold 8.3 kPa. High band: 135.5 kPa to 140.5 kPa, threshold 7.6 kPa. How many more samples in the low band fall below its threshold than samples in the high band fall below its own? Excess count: 0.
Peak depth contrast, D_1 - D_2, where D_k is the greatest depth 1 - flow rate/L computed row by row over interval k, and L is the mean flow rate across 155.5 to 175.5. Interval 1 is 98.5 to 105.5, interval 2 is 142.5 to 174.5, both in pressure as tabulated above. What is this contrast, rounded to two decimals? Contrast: 0.16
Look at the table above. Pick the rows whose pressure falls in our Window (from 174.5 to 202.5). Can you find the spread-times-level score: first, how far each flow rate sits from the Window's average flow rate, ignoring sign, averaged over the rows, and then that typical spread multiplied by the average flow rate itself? 10.3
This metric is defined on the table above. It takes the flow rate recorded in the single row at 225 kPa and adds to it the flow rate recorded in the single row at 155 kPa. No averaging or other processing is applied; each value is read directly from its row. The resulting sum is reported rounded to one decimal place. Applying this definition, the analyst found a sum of 16.6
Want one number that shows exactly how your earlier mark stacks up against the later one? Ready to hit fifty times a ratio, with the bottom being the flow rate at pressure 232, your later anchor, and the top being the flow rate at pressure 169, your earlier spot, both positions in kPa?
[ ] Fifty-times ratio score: 59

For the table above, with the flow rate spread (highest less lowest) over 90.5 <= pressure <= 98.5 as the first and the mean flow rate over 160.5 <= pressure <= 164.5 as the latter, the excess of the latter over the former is 8.6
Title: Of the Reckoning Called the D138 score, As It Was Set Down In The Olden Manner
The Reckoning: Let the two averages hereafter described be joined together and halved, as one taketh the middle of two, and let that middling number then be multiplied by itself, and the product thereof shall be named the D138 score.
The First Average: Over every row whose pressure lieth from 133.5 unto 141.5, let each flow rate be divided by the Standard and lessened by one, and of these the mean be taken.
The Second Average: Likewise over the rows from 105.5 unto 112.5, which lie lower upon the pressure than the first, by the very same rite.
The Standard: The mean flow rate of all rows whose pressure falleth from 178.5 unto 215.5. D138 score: 0.039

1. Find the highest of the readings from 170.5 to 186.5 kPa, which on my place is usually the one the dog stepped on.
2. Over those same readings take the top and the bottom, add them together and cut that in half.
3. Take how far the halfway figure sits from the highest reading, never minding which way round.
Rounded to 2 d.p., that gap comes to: 0.63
